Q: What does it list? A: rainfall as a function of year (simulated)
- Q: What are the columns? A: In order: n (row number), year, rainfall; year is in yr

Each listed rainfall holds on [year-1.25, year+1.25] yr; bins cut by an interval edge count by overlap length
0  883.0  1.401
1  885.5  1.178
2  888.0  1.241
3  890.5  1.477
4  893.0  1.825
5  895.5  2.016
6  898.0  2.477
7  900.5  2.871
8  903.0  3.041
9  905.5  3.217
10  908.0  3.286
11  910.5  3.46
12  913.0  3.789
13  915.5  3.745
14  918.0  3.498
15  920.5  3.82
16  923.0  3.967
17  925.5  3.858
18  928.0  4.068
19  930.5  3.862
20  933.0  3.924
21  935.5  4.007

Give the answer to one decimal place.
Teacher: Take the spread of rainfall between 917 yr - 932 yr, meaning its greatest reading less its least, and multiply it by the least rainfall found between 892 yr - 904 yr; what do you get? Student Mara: 1.0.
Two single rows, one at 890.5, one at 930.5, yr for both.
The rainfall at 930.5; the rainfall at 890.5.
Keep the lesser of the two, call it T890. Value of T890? 1.48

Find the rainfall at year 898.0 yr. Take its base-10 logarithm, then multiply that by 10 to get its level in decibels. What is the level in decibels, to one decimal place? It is 3.9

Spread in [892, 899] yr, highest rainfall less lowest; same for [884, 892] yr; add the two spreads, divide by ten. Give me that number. 0.10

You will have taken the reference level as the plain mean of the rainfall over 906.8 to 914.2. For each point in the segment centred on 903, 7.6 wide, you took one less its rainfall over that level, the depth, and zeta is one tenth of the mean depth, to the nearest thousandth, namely 0.013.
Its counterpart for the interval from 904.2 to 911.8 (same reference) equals 0.005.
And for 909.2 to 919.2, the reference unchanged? -0.003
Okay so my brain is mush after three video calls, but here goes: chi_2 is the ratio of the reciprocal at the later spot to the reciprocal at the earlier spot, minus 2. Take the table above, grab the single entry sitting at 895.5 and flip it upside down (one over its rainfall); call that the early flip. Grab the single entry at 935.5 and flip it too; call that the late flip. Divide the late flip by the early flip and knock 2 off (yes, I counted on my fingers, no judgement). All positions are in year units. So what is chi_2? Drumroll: -1.5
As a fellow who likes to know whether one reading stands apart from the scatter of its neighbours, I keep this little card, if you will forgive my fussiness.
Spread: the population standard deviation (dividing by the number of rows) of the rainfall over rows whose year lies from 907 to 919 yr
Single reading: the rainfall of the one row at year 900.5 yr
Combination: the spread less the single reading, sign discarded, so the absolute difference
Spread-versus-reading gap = 2.7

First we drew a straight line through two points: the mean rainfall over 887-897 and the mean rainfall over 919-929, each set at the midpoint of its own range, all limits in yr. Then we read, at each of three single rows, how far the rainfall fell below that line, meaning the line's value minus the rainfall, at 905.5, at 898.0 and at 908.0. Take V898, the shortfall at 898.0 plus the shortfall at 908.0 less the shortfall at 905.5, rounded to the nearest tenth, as -0.3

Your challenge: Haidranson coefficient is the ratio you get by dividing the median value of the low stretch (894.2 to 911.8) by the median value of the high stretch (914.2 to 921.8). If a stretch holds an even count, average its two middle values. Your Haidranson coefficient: 0.812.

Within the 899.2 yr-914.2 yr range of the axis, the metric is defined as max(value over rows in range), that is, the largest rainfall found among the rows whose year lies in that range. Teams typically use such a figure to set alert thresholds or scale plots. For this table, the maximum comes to 3.789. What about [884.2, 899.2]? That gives 2.477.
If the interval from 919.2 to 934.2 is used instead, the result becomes 4.068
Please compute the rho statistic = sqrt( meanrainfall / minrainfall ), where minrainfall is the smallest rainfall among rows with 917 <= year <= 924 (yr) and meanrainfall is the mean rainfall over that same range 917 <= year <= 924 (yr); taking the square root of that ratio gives 1.037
